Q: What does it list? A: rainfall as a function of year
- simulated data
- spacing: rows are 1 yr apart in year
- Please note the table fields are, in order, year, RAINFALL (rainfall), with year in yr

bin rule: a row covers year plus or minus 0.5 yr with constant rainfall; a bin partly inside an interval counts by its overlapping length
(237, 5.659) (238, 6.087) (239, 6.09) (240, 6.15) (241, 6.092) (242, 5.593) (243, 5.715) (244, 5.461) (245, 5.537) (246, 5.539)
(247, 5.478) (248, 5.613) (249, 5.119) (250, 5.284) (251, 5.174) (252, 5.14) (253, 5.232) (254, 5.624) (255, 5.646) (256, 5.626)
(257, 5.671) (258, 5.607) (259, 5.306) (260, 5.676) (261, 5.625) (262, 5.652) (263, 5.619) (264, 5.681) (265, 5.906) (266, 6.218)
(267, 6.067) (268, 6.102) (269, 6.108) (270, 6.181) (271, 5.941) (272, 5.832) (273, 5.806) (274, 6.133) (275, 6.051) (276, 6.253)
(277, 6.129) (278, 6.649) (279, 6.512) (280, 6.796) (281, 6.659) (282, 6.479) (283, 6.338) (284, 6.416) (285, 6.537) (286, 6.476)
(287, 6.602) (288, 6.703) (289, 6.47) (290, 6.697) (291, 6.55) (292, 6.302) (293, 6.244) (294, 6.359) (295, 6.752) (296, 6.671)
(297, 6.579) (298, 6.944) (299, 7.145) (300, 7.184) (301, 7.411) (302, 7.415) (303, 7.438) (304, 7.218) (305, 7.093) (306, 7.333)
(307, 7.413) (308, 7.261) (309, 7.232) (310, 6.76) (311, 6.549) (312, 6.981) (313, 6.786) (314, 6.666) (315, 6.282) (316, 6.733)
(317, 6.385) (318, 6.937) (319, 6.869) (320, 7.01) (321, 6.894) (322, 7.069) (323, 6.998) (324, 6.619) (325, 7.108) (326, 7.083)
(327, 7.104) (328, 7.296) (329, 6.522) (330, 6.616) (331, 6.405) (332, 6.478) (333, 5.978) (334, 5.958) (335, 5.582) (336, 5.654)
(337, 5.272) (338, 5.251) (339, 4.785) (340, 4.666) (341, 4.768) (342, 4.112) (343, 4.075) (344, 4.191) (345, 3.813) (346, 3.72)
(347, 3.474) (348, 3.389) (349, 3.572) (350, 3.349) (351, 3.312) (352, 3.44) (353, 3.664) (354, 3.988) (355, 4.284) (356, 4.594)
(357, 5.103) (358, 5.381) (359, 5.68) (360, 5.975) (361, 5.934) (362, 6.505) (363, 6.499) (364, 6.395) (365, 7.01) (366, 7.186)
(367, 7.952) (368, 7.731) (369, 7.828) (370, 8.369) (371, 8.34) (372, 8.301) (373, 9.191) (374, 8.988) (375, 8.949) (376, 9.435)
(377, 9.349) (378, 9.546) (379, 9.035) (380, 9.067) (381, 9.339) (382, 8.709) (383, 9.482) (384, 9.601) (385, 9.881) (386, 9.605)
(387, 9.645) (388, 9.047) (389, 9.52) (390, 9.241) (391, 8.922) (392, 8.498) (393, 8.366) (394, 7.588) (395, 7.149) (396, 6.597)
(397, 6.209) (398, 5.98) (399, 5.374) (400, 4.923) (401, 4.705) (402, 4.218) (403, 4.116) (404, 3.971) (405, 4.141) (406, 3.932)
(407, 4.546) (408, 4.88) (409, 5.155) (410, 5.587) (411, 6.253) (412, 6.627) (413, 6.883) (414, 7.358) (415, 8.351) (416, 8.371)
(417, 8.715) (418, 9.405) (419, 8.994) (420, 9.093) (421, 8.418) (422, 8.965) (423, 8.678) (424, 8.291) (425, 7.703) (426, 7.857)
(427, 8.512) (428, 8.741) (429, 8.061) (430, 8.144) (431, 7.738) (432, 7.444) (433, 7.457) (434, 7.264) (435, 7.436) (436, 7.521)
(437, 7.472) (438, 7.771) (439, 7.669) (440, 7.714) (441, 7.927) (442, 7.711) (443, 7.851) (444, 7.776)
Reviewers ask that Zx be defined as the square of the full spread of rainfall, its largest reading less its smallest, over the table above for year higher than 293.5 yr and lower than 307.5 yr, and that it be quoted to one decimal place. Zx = 1.2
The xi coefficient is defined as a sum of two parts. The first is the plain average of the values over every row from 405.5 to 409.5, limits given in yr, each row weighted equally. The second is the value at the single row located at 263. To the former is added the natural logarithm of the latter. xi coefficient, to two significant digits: 6.4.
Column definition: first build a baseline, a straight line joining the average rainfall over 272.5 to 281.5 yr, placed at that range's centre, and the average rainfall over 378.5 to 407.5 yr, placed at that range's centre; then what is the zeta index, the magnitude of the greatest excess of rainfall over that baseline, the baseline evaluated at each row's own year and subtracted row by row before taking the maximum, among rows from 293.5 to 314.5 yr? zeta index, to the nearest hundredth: 0.89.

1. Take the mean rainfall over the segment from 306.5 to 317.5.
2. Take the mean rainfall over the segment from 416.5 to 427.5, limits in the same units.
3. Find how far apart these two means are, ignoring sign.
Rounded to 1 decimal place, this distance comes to 1.8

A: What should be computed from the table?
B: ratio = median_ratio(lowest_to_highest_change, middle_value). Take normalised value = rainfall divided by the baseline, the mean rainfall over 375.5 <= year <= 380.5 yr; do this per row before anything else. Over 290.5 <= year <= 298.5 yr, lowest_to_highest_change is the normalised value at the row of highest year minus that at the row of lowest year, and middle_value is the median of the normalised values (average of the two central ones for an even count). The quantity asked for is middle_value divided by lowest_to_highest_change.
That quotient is 17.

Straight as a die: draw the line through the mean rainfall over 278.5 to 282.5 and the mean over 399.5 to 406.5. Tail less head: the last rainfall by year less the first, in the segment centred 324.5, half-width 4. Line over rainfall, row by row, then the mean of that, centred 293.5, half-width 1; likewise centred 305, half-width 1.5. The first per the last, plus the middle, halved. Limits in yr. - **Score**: 0.74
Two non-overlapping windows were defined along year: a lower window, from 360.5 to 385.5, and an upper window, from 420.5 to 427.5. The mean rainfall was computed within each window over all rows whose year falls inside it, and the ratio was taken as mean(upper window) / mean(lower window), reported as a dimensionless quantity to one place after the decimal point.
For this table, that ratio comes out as 1.0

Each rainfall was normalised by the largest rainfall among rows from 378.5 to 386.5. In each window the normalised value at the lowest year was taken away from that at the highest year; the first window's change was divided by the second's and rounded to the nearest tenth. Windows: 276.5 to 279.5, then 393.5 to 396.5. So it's -0.4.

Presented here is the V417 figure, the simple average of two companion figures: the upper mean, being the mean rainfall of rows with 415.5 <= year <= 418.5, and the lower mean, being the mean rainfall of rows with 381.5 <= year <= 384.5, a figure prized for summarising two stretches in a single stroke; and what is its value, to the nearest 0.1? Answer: 9.0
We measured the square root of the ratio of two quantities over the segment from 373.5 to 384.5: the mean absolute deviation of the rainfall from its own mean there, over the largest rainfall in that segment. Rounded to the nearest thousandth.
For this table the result 0.162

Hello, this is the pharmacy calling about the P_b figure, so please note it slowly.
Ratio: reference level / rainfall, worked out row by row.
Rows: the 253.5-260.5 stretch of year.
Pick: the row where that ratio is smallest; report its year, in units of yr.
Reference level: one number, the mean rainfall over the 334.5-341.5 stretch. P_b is 260 yr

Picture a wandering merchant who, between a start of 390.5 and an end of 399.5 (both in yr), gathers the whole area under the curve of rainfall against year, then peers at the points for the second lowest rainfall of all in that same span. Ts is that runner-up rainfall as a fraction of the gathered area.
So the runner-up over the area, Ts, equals 0.092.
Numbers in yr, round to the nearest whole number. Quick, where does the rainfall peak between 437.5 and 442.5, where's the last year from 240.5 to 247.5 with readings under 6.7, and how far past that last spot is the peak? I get 194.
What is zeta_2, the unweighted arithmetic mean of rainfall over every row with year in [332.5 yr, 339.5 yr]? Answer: 5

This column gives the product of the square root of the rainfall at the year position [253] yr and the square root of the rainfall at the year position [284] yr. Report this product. 5.8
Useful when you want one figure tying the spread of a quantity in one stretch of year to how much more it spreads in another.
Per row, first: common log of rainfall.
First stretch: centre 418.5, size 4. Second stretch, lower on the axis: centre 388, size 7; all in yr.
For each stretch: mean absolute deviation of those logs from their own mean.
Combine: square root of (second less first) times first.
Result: 0.0062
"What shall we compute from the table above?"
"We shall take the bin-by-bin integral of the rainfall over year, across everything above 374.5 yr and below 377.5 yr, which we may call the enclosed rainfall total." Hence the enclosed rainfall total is 28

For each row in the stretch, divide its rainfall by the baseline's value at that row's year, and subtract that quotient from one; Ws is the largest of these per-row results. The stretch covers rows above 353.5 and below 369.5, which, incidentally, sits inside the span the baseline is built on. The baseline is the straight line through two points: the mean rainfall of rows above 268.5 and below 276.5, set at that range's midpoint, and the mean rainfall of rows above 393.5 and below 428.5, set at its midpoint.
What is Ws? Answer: 0.38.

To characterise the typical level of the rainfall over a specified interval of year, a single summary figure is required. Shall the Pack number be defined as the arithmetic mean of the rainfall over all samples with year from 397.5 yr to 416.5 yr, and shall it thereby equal 5.5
